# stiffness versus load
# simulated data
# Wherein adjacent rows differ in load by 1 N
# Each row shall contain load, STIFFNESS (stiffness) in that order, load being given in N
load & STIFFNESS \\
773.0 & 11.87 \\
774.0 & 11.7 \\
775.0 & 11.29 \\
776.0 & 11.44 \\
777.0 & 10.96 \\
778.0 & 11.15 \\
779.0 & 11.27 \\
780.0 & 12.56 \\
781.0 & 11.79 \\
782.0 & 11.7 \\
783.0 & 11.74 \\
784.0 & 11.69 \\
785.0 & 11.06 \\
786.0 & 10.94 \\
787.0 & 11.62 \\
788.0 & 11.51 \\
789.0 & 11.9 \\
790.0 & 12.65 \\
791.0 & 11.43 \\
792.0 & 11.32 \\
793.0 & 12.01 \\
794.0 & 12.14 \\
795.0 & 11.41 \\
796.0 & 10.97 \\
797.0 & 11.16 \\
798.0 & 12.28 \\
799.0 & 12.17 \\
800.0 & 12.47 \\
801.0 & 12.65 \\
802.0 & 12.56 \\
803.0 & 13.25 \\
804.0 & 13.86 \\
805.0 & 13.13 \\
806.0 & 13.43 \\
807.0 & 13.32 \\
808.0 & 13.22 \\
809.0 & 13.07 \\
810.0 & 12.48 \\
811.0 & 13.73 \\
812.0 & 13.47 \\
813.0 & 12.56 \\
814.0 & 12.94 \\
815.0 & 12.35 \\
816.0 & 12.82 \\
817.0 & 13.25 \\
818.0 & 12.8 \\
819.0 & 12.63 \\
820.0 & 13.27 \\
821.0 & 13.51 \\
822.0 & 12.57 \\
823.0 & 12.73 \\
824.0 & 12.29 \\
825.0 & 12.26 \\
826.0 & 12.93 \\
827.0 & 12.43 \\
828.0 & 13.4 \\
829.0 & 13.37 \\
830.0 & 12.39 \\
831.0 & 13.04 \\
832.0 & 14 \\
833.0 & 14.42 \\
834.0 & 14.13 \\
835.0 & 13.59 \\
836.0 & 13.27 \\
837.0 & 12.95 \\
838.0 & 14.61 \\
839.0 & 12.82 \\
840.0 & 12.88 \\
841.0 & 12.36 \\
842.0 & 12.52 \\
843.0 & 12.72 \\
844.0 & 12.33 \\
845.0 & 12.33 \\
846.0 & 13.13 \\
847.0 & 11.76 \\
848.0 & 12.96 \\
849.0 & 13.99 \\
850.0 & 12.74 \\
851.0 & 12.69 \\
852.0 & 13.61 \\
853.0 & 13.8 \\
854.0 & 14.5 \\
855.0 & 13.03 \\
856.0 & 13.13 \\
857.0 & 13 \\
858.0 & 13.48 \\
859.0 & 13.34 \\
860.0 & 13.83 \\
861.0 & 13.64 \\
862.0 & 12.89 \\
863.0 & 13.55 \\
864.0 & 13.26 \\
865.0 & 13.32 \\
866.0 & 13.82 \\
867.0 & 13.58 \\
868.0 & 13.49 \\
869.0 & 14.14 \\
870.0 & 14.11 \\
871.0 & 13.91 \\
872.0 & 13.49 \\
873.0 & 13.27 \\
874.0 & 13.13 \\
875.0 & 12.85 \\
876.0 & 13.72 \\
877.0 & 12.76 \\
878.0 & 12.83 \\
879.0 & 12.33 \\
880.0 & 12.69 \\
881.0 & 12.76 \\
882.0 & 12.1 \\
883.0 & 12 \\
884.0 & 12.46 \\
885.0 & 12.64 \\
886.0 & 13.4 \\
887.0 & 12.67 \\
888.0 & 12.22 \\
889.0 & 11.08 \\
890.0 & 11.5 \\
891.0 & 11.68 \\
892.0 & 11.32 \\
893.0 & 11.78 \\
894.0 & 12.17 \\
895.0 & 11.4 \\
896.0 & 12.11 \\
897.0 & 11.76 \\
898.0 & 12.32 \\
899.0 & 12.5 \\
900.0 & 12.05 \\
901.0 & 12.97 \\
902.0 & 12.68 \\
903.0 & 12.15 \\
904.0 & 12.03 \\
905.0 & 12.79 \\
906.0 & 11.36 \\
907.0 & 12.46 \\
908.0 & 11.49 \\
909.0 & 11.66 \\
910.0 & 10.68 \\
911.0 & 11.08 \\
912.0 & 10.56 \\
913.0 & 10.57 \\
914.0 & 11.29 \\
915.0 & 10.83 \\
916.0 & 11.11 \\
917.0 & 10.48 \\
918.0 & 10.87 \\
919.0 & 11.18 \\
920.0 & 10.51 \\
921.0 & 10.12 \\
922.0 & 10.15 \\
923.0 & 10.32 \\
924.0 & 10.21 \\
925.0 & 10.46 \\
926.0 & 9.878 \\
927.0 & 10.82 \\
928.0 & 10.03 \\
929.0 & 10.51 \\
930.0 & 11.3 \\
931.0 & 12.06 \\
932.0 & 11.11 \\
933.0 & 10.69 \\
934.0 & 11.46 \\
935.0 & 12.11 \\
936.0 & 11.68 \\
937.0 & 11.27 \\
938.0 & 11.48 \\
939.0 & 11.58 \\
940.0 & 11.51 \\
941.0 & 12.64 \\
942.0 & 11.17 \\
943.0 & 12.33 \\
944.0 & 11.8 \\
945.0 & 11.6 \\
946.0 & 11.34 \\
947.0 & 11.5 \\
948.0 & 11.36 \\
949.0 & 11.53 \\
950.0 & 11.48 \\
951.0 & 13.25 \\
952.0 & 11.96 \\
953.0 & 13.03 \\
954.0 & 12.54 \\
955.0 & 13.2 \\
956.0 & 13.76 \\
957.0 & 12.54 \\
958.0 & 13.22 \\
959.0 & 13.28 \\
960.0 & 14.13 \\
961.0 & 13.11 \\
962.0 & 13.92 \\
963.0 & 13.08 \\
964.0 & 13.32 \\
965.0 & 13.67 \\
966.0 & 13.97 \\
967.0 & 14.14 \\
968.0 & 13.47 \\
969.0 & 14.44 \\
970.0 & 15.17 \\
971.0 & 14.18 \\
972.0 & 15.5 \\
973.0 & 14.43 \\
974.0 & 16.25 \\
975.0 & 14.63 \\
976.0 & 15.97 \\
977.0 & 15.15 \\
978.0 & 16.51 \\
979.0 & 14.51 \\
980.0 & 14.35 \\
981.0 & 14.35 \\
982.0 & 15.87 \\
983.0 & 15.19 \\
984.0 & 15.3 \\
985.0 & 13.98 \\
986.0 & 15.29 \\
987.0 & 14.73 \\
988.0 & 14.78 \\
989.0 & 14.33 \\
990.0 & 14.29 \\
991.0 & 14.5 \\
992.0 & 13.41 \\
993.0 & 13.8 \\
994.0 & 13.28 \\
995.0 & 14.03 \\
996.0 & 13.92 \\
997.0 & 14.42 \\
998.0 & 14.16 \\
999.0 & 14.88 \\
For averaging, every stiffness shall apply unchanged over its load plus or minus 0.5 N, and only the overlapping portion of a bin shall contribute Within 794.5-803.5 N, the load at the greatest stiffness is 803.0 N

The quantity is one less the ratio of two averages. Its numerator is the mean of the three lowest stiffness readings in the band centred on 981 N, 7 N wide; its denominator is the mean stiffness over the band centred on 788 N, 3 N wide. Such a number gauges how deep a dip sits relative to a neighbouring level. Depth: -0.23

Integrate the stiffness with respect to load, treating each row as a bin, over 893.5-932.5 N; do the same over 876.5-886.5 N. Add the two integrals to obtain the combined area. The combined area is 566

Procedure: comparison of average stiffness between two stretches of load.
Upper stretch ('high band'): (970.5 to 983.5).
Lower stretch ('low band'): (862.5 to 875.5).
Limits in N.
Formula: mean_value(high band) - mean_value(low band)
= 1.6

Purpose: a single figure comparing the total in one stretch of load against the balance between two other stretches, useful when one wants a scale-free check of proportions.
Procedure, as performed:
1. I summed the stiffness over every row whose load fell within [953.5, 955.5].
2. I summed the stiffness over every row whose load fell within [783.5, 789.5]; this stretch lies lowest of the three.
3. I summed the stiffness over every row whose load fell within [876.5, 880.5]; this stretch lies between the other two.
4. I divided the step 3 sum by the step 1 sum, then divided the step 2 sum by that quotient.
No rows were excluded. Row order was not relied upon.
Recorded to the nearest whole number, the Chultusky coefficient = 35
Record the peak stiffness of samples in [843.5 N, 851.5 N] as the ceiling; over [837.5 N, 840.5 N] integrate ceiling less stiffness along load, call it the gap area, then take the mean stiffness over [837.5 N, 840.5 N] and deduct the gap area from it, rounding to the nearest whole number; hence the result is 12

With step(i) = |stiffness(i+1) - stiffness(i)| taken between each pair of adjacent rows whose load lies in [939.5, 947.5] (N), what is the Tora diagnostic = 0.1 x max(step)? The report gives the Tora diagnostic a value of 0.15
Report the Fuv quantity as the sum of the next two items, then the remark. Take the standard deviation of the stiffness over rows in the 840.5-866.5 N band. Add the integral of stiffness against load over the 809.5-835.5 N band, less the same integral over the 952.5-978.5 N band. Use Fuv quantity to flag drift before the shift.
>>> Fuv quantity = -27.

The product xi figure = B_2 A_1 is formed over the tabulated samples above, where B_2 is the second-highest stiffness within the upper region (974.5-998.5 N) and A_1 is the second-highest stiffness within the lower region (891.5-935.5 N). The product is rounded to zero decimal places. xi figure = 204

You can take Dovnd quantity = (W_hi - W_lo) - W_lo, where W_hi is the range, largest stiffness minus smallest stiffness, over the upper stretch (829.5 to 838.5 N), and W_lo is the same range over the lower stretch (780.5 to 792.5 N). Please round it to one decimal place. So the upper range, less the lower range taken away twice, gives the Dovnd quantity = -1.2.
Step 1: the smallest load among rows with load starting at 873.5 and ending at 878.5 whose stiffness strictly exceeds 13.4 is 876.0 N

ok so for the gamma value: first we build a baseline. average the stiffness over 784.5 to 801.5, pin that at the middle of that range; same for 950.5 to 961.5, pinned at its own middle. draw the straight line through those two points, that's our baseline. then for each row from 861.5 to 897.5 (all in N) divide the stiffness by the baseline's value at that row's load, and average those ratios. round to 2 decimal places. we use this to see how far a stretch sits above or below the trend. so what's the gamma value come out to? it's 1.02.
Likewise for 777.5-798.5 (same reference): 0.99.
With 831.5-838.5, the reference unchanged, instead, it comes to 1.15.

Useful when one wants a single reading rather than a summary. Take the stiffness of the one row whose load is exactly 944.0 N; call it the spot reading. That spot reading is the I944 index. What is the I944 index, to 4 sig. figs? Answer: 11.80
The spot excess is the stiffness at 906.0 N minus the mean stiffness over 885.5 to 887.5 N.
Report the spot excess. -2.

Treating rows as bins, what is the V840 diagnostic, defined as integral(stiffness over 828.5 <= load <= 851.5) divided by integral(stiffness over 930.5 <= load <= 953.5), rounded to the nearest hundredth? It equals 1.12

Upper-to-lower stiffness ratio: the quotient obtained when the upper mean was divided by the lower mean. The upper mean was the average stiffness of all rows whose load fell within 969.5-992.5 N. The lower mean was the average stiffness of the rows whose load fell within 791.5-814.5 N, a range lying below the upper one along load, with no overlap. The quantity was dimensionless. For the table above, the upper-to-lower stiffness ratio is 1.18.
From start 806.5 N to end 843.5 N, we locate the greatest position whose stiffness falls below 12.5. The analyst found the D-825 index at 841.0 N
